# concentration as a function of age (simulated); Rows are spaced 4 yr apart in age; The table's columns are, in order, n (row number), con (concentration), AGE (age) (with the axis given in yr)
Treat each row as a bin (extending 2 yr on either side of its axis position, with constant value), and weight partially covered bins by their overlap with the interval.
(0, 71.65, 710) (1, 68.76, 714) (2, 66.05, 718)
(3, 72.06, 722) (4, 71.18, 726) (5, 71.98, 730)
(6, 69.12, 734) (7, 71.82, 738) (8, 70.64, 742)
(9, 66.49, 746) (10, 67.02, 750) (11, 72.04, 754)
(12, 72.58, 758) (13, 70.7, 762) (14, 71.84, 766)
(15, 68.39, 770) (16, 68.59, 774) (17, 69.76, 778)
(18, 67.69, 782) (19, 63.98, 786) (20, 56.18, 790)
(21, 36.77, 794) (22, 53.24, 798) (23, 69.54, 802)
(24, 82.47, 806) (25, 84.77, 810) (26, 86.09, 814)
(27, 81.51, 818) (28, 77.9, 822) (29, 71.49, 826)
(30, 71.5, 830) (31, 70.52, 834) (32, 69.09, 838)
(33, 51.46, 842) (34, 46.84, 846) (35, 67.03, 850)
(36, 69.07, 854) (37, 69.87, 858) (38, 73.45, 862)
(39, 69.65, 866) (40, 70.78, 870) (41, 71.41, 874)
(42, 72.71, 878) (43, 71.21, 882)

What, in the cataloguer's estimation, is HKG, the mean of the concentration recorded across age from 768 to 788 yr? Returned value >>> 67.7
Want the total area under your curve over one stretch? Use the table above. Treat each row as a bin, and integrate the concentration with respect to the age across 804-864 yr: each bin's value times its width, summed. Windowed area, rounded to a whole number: 4292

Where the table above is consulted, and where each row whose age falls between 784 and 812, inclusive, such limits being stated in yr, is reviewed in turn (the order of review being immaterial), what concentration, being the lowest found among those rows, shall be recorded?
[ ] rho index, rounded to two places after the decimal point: 36.77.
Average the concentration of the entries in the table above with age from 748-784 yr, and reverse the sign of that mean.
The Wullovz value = -69.8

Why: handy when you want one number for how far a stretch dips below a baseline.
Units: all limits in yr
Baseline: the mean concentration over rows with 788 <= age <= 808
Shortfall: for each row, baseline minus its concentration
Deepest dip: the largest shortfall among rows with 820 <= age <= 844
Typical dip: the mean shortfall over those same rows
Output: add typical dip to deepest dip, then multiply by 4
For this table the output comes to -3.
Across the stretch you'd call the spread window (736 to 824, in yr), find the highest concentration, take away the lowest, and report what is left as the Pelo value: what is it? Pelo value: 49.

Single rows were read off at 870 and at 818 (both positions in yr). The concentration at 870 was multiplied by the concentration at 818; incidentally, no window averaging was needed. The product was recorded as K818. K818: 5769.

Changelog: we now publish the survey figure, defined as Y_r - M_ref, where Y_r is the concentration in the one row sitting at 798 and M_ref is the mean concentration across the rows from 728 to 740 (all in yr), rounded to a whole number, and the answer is -18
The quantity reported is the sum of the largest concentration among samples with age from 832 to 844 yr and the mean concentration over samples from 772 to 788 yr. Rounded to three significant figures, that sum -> 138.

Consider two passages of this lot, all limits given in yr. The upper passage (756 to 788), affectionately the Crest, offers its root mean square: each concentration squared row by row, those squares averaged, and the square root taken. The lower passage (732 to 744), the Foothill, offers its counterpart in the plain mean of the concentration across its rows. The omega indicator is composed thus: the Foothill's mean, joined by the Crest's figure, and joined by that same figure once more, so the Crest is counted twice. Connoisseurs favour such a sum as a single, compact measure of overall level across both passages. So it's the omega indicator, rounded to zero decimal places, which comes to 209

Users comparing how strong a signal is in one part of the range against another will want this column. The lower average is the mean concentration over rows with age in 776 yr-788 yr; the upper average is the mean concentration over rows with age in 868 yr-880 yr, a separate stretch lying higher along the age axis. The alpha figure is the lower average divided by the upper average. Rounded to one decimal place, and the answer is 0.9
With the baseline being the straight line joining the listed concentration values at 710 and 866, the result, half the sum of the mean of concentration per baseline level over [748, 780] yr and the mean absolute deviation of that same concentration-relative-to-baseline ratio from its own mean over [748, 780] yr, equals 0.505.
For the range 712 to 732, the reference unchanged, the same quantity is 0.505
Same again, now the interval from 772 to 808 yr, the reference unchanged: 0.515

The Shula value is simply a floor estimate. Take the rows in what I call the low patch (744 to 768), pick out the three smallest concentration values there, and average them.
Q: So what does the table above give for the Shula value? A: 68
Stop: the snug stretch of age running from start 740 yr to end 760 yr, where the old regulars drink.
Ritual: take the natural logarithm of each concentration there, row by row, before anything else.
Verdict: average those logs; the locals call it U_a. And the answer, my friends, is 4.24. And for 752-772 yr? 4.26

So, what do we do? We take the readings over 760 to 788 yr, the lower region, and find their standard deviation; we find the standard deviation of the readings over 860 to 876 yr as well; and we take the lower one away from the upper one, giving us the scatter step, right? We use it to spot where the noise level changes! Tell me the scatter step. -1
